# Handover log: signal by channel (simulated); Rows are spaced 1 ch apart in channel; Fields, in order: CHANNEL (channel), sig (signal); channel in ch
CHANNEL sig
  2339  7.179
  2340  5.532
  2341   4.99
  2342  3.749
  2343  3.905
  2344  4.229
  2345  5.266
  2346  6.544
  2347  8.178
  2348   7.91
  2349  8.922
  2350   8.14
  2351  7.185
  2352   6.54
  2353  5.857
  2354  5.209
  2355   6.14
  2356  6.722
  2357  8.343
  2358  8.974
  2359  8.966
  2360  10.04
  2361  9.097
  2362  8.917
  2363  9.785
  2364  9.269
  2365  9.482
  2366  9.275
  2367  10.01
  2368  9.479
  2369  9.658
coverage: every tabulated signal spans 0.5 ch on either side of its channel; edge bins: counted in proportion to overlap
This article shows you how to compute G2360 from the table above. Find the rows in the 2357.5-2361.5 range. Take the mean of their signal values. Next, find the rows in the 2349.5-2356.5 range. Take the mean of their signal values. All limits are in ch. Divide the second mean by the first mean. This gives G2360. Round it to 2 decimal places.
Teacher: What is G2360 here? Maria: 0.71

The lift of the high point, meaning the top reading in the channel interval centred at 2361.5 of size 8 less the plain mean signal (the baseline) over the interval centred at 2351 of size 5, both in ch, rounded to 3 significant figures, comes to 2.71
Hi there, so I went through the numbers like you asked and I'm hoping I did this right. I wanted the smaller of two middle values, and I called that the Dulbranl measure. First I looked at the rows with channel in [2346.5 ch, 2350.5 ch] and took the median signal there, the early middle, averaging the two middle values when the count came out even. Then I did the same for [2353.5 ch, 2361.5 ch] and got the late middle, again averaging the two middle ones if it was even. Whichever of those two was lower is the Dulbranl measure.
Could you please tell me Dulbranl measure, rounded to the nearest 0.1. 8.2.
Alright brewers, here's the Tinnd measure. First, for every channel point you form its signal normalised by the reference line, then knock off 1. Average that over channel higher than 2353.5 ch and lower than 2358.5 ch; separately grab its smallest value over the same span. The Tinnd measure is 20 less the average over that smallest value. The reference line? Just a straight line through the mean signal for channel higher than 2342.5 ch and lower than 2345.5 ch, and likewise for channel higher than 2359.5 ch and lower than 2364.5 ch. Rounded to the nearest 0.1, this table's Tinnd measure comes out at 19.7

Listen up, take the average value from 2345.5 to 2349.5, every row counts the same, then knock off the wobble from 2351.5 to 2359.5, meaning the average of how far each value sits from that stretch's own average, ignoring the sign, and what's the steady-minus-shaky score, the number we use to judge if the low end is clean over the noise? 6.6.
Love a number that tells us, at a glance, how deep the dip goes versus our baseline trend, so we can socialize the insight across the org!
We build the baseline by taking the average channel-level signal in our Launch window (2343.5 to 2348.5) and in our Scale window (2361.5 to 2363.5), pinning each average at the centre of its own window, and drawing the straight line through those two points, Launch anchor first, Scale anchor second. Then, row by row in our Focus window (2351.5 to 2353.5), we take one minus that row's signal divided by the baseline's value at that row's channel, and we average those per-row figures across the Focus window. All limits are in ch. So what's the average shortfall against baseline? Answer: 0.18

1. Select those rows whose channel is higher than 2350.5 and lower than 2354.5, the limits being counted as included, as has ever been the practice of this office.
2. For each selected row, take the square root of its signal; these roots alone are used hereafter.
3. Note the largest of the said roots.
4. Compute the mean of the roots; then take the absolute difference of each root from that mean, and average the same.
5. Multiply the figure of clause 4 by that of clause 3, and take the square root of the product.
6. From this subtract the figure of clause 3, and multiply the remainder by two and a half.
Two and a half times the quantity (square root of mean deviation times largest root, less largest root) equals -5.2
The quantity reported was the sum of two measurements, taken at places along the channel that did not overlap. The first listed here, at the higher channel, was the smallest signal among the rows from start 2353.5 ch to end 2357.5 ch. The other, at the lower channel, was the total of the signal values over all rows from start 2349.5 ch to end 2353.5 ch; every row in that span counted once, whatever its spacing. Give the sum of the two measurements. 33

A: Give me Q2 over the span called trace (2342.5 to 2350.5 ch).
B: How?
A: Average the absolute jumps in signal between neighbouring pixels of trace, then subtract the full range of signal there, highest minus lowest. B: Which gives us -4.1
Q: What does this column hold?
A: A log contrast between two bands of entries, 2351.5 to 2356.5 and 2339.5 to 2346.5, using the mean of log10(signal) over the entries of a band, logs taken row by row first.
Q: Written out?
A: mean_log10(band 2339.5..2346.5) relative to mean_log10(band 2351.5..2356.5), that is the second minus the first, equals -0.10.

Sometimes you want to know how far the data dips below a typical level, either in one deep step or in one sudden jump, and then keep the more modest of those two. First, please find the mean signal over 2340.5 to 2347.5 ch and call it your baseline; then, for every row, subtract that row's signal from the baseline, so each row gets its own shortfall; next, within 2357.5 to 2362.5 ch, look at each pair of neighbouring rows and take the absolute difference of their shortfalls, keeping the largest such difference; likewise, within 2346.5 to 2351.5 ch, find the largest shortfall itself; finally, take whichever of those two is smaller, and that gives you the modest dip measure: -1.92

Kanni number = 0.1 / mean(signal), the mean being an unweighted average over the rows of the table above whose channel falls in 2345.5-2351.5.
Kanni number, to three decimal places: 0.013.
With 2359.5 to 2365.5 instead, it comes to 0.011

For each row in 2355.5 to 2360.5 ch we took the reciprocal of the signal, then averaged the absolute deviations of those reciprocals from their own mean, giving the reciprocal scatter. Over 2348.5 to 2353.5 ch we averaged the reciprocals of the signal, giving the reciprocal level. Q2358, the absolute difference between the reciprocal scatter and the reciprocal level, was 0.13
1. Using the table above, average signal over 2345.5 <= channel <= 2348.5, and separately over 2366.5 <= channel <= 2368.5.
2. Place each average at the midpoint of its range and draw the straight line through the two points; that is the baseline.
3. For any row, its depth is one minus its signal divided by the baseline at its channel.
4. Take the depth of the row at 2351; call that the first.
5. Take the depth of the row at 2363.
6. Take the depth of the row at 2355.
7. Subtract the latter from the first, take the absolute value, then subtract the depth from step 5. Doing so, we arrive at 0.23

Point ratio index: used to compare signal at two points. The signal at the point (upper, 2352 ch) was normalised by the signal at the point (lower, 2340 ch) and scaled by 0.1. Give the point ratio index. 0.12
